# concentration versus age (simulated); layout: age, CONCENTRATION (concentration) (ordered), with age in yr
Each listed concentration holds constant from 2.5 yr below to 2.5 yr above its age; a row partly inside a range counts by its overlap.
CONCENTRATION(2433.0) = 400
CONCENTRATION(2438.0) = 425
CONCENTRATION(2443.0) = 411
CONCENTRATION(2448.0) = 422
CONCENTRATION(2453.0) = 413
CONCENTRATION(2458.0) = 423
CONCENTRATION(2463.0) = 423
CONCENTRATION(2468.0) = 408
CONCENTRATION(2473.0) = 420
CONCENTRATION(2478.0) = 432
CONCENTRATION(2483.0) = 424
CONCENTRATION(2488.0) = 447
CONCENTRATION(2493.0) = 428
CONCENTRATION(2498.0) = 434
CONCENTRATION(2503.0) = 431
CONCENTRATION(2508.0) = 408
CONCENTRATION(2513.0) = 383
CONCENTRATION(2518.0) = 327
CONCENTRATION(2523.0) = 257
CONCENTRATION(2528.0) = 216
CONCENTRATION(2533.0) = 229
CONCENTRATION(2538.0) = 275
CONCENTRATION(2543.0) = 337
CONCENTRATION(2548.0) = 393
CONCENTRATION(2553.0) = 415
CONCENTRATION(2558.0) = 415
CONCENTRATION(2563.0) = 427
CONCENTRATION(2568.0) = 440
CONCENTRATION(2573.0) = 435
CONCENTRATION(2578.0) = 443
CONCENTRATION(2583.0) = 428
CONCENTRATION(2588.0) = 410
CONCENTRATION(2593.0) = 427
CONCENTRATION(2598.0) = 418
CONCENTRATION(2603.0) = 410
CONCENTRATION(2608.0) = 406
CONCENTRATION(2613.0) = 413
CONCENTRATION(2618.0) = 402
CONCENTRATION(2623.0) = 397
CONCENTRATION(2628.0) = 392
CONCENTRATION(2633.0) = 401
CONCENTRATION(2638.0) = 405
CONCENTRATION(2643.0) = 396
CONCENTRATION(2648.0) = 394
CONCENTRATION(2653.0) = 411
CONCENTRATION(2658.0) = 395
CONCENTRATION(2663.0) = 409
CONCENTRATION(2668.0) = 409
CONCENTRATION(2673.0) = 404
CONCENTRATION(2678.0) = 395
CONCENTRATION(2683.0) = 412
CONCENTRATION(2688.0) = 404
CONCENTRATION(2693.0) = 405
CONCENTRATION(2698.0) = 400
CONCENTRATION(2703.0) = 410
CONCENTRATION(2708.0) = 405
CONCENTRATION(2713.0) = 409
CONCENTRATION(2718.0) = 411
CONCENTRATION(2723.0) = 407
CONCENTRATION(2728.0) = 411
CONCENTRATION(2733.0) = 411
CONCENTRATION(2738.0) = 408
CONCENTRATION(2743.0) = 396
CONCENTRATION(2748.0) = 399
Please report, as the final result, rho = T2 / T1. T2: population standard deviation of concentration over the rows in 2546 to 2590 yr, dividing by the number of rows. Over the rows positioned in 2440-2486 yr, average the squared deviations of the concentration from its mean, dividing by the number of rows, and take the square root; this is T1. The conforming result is 2.1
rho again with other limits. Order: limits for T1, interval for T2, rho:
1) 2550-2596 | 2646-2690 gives 0.6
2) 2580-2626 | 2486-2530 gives 8.0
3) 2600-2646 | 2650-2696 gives 0.9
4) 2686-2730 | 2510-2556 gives 19.8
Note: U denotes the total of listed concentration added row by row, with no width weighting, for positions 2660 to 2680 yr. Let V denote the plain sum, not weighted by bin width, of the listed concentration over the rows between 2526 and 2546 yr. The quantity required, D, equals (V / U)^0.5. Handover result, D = 0.81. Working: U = 1617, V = 1057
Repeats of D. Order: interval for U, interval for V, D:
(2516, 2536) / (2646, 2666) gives 1.25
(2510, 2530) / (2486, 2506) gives 1.21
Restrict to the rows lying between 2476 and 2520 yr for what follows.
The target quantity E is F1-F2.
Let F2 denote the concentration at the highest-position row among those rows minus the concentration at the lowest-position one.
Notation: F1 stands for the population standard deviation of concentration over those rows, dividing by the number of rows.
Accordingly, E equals 140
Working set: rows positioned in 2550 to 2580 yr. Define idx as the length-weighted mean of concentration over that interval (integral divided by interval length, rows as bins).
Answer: 428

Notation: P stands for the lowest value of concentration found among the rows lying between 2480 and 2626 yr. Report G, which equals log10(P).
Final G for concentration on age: 2.33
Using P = 216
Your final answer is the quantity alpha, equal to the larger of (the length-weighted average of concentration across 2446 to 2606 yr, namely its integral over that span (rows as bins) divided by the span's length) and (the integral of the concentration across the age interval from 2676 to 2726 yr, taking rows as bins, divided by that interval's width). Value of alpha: 406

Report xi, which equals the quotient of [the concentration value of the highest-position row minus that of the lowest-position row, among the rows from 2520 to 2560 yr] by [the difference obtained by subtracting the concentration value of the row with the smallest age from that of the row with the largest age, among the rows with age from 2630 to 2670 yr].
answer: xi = 20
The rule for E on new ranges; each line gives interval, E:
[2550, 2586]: -3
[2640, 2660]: 8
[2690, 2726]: 1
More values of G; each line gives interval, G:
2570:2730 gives 2.59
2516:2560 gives 2.33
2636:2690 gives 2.60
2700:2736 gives 2.61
